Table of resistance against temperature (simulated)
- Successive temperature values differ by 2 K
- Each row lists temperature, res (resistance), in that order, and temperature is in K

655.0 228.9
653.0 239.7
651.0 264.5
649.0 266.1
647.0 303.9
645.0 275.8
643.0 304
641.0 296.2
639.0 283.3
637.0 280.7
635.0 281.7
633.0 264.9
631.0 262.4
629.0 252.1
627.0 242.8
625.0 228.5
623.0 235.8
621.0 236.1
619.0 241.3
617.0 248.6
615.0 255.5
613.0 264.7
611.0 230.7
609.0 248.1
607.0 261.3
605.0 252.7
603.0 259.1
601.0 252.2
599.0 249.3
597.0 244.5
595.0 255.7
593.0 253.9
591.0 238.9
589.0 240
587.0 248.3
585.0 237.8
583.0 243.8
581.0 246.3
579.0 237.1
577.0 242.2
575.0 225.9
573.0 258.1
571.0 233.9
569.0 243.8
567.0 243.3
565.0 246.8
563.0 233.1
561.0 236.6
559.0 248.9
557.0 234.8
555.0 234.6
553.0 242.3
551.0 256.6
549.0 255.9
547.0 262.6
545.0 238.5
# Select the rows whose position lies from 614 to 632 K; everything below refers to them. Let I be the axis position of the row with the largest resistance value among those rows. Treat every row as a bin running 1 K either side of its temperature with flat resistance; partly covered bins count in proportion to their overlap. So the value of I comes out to 631.0 K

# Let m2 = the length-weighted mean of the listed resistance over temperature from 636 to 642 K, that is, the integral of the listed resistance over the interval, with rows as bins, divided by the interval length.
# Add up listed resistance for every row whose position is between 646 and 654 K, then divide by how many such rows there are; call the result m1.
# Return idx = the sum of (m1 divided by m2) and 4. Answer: 4.937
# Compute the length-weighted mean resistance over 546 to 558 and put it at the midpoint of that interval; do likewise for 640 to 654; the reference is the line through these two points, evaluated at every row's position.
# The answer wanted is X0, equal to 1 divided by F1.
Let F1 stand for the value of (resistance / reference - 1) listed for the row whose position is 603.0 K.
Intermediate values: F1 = -0.020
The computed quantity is -50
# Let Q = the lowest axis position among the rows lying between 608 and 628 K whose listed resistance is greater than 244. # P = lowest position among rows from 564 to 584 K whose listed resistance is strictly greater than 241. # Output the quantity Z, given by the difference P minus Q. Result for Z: -44 K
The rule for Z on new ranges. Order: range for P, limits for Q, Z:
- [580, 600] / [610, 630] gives -32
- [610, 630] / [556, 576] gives 54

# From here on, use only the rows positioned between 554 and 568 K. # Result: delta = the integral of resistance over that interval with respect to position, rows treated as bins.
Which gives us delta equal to 3356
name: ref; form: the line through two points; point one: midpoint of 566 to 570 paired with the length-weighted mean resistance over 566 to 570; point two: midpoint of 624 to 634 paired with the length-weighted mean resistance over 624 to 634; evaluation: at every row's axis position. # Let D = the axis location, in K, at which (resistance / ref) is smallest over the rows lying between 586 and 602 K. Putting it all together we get 591.0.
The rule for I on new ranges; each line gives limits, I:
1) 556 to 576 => 573.0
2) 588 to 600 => 595.0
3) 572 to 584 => 573.0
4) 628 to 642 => 641.0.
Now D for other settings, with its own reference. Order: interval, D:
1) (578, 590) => 579.0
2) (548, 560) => 557.0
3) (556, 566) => 563.0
